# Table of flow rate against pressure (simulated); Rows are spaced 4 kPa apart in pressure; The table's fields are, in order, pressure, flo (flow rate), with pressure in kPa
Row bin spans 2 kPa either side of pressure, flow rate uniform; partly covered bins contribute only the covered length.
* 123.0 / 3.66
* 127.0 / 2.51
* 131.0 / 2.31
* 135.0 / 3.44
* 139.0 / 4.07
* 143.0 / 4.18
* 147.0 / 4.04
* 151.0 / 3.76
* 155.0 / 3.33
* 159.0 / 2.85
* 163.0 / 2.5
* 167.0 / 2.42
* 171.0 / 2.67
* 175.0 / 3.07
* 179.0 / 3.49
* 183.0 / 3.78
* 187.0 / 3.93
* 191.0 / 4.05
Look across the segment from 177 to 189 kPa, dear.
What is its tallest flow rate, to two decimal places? 3.93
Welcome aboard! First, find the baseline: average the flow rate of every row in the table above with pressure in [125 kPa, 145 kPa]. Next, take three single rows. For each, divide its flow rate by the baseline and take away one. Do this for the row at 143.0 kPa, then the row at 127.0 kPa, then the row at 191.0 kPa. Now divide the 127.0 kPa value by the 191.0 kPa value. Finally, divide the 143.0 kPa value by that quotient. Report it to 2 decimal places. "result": -0.25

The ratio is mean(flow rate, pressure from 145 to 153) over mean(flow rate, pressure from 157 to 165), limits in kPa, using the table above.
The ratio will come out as 1.5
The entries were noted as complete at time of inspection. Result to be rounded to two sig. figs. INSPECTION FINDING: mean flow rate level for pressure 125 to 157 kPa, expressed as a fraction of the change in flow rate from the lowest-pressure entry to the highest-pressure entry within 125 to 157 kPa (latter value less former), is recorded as 4.2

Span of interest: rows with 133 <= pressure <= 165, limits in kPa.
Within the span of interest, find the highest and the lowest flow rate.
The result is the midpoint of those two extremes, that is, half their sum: 3.34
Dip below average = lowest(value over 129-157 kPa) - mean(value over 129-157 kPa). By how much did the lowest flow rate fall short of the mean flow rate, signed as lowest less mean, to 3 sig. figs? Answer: -1.28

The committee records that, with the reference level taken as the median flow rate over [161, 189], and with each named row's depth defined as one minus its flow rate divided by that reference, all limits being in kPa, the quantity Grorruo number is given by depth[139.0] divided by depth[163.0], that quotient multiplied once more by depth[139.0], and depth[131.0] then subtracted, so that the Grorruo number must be 0.3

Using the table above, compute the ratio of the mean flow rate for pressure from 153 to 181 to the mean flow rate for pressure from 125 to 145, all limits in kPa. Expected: 0.88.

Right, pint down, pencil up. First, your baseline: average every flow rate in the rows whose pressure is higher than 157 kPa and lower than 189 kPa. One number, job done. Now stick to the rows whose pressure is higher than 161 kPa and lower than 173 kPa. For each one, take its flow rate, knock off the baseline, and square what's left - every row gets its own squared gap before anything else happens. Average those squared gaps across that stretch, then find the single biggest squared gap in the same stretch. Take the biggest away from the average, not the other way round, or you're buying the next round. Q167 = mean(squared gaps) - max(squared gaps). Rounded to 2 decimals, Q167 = -0.12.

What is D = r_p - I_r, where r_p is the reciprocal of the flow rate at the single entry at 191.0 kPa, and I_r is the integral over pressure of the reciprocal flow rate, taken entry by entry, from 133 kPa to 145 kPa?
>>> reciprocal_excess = -2.86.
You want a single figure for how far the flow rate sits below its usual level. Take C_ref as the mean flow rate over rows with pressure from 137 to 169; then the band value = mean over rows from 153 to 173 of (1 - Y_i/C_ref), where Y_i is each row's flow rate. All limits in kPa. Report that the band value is 0.19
